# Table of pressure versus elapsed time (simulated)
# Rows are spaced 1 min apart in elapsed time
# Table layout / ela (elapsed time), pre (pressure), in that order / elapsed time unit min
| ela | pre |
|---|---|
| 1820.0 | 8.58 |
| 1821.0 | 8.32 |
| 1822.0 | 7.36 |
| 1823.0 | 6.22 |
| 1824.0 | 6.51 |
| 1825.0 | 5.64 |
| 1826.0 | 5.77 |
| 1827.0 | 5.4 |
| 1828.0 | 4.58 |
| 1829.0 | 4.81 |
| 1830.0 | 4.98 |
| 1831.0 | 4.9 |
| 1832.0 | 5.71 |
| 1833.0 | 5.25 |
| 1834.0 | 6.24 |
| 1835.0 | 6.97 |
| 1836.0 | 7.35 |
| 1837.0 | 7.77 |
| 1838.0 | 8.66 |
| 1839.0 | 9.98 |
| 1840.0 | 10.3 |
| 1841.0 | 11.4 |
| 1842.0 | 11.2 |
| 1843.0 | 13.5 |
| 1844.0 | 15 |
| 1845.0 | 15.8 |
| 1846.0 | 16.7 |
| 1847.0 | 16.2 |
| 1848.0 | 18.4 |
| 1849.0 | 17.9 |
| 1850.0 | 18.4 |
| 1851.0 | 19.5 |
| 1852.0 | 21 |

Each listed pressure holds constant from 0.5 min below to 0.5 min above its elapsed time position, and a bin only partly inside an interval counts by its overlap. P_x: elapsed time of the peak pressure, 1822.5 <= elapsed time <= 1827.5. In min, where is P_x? 1824.0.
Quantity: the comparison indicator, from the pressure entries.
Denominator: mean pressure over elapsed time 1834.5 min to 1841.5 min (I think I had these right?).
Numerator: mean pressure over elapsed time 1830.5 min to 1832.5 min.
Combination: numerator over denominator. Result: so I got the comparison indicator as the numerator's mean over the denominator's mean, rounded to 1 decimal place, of 0.6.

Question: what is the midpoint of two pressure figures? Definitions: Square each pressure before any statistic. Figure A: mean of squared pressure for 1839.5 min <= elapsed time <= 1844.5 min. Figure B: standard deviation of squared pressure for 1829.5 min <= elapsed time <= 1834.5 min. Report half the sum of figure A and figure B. 80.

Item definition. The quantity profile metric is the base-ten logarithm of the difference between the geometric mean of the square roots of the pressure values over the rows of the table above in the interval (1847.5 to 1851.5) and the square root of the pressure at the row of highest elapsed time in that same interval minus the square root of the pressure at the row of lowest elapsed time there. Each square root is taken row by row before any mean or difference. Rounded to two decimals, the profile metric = 0.62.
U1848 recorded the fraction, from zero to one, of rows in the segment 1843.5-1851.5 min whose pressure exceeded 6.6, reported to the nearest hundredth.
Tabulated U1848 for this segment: 1.00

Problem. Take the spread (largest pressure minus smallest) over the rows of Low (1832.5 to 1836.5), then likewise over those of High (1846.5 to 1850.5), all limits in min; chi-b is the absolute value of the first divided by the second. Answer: 1.0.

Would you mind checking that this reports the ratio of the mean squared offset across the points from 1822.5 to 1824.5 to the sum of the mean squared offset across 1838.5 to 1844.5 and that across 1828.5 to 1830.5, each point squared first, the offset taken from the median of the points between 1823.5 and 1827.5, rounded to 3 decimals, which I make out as 0.011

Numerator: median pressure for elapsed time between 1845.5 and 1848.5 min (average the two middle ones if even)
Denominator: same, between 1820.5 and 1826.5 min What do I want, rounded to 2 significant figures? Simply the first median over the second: 2.6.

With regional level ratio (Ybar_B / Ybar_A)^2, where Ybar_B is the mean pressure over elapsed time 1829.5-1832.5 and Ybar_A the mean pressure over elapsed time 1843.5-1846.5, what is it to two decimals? 0.11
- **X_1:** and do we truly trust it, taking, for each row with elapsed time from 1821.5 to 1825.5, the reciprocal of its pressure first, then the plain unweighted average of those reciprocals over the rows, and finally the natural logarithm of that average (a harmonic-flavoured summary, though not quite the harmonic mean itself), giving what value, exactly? -1.9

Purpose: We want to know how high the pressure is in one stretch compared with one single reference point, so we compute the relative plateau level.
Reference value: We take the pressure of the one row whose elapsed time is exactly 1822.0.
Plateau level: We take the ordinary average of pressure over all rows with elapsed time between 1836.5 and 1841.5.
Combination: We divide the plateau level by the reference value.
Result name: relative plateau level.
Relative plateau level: 1.3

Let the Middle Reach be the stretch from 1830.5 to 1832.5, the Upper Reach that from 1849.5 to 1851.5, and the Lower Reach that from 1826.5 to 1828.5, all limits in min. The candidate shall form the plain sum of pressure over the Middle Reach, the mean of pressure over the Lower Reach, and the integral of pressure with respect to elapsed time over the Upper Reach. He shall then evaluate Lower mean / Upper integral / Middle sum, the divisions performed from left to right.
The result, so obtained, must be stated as 0.012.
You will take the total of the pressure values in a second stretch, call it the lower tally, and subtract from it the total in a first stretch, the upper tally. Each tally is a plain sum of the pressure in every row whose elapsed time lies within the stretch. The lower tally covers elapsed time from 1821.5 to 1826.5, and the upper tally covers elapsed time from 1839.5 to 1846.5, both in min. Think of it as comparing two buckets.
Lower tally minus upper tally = -62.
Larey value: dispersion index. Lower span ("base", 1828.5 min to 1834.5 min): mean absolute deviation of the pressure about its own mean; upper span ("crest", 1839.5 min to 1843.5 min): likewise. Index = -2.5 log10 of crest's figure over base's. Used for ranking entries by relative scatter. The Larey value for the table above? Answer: -0.84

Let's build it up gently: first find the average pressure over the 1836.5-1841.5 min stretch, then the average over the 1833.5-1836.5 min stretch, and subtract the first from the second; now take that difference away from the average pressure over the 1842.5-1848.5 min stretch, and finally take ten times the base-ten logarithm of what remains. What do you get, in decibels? 13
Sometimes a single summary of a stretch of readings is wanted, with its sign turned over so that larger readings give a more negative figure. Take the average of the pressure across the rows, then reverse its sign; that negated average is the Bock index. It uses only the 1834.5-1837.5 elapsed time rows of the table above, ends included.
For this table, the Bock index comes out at -7.4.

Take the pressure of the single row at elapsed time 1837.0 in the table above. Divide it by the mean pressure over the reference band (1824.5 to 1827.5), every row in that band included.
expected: 1.4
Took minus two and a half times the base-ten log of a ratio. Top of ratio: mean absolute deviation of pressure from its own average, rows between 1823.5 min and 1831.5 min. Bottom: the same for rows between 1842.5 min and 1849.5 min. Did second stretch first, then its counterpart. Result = 1.0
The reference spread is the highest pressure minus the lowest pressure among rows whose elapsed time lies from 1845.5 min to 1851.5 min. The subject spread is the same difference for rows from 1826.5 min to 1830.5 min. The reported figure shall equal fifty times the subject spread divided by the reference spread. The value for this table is 12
